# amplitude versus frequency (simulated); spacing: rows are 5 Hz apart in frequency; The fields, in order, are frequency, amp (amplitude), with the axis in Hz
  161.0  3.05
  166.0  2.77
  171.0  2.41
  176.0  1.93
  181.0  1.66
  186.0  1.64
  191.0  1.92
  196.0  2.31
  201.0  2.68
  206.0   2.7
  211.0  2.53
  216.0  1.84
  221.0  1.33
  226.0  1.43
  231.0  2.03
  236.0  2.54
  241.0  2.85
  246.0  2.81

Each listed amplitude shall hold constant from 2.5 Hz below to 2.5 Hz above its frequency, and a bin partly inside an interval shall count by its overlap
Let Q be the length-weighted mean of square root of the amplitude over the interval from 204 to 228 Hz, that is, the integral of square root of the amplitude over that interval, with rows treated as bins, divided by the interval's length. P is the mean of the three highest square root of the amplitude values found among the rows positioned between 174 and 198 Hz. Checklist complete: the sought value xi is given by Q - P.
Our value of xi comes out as -0.05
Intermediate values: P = 1.43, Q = 1.39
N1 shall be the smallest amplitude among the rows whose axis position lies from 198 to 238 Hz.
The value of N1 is 1.33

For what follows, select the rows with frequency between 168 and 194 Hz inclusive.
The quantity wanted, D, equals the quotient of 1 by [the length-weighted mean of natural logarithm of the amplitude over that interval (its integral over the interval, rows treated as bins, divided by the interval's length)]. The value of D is 1.5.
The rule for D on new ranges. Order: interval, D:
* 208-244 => 1.4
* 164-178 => 1.2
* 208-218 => 1.3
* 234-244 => 1.0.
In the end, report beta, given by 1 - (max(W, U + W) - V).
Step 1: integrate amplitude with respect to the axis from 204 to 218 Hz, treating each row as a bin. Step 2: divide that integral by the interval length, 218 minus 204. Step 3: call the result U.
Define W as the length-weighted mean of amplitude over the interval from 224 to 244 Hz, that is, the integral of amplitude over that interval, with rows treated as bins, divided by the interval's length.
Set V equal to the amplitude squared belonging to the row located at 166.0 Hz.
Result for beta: 4.1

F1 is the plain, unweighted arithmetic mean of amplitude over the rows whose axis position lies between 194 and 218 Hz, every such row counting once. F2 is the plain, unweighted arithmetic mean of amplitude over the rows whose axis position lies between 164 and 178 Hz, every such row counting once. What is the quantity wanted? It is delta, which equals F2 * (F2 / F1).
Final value 2.3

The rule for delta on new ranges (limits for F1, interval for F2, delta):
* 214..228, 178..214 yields 3.2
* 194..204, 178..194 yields 1.2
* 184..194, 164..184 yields 2.7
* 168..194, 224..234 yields 1.6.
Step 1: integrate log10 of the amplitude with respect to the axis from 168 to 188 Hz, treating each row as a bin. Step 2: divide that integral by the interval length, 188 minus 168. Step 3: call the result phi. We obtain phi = 0.28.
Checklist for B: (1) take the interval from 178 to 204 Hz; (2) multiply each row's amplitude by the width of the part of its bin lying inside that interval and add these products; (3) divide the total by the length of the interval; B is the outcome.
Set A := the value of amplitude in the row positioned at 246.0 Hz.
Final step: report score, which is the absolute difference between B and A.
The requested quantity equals 0.8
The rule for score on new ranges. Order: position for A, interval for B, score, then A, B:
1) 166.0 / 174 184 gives 1.0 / 2.77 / 1.8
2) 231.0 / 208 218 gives 0.2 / 2.03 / 2.2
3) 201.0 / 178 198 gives 0.8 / 2.68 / 1.9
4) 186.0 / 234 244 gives 1.1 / 1.64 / 2.7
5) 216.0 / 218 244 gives 0.2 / 1.84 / 2.0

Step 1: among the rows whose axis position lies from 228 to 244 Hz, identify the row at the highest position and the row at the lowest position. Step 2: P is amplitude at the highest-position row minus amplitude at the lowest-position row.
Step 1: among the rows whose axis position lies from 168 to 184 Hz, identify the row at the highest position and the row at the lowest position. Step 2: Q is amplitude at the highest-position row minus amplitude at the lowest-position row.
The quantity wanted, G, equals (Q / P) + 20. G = 19.1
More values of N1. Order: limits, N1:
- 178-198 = 1.64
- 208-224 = 1.33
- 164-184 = 1.66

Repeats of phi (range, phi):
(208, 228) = 0.24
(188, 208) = 0.37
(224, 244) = 0.34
